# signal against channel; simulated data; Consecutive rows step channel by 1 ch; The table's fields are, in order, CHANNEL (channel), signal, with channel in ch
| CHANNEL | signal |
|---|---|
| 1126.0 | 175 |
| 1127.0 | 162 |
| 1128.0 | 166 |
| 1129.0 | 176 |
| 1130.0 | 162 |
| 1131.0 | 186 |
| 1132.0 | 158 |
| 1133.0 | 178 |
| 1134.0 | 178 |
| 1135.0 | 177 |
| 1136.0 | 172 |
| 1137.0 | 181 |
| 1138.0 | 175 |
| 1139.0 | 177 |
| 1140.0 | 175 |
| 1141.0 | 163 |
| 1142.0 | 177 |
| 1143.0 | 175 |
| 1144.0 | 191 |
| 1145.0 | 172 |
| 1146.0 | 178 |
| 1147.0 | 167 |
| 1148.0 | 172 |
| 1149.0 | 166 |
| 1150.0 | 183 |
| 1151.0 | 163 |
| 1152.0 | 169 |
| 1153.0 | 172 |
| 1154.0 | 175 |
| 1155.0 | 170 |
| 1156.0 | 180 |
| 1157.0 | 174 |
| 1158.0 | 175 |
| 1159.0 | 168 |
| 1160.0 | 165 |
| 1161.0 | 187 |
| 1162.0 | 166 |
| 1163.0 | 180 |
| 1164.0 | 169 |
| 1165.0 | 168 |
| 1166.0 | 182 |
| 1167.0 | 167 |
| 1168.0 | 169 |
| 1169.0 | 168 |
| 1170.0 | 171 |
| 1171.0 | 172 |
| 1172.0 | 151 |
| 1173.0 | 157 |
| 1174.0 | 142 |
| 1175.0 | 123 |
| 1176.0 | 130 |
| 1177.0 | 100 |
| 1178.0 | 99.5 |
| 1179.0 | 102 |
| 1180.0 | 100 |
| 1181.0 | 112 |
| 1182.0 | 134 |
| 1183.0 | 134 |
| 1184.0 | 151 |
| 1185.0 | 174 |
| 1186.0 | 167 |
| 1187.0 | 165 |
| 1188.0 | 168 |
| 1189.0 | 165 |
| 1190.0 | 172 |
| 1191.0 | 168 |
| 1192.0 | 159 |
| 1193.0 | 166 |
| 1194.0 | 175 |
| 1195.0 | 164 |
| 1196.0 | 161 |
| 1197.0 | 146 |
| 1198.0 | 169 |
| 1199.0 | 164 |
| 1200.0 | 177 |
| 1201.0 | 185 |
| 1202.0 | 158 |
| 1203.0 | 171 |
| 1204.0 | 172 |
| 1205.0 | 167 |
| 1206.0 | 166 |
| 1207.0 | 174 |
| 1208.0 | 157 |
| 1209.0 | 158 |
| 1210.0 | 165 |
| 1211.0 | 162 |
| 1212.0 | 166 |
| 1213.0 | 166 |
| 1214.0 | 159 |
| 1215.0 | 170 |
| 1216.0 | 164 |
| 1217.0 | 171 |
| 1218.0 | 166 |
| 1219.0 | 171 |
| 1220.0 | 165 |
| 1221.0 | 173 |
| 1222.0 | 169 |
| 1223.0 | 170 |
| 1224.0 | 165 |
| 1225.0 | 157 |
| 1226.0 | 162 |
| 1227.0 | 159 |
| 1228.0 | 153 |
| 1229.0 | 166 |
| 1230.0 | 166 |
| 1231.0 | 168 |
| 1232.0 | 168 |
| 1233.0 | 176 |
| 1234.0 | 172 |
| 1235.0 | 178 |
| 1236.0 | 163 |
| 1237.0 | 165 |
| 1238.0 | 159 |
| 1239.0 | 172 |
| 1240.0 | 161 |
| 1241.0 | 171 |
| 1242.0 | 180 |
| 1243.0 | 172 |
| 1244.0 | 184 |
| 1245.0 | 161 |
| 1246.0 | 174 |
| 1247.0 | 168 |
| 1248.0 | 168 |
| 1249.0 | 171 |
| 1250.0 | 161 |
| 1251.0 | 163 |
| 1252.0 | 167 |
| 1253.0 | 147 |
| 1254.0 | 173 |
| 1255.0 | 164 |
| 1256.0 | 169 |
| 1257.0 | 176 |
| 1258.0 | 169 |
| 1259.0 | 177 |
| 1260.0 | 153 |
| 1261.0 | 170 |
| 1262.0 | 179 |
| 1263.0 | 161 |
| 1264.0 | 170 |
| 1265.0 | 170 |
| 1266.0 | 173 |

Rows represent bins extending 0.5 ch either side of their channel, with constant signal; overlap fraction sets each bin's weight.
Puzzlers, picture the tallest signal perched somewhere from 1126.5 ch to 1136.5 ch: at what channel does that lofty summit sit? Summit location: 1131.0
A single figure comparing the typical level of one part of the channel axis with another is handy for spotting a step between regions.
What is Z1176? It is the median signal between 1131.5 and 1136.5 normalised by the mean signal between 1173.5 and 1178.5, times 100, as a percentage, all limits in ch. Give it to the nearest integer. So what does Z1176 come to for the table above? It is 149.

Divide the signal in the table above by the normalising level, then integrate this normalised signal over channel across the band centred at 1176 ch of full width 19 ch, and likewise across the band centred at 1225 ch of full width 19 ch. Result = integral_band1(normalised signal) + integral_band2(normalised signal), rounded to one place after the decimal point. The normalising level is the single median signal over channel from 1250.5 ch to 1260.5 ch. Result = 34.6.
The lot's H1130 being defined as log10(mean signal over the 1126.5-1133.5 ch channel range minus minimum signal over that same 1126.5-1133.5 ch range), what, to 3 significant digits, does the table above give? 1.07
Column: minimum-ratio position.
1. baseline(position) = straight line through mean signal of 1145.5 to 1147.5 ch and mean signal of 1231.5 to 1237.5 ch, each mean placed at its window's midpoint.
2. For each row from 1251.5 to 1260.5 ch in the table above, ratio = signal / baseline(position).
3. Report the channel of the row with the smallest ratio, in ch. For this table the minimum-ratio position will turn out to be 1253.0 ch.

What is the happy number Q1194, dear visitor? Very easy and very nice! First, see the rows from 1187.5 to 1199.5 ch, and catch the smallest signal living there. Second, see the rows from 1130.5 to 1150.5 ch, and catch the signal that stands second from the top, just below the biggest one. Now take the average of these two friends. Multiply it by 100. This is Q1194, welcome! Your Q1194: 16600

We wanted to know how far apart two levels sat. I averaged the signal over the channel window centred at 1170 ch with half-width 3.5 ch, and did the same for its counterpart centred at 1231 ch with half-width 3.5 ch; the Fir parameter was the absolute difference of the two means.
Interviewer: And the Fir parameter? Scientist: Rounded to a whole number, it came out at 2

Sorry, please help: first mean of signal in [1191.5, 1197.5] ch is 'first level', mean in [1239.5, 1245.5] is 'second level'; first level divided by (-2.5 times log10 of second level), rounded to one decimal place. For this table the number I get -29.0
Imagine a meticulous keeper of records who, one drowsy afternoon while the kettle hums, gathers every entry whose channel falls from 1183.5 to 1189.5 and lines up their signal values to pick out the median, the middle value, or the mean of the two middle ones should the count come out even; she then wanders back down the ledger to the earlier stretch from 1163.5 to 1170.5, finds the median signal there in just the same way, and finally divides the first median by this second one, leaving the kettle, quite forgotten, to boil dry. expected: 0.98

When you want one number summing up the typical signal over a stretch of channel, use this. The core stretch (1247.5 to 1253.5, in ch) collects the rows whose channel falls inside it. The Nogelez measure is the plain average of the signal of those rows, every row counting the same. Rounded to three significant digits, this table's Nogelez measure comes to 163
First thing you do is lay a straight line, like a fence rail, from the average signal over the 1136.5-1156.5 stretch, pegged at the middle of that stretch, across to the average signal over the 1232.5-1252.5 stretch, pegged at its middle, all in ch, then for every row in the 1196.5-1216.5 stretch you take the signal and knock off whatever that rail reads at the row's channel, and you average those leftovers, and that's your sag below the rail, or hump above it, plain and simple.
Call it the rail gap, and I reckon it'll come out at -5.3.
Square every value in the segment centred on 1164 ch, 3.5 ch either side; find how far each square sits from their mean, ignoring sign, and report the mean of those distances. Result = 2665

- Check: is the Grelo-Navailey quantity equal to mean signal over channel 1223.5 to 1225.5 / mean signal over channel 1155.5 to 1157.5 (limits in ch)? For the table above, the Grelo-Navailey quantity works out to 0.91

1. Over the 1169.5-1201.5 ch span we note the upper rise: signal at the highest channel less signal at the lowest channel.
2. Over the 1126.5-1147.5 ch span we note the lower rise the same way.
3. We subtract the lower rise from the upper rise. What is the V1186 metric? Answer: 9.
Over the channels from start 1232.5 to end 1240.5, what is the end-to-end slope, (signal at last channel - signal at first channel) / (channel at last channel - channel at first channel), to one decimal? -2.1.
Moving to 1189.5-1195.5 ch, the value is -1.6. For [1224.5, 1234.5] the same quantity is 1.7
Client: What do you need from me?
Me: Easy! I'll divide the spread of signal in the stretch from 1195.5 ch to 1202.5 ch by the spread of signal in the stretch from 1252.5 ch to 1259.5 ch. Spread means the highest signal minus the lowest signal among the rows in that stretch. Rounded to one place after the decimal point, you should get 1.3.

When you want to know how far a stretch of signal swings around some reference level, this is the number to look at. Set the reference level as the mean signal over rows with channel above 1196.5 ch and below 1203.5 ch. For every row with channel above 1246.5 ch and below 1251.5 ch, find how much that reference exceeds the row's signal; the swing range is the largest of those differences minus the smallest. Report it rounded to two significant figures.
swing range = 10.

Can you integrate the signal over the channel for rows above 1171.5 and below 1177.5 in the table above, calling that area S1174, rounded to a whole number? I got 803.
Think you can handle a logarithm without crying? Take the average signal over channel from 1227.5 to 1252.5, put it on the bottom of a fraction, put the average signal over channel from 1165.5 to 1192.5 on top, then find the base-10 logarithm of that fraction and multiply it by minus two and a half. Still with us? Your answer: 0.14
